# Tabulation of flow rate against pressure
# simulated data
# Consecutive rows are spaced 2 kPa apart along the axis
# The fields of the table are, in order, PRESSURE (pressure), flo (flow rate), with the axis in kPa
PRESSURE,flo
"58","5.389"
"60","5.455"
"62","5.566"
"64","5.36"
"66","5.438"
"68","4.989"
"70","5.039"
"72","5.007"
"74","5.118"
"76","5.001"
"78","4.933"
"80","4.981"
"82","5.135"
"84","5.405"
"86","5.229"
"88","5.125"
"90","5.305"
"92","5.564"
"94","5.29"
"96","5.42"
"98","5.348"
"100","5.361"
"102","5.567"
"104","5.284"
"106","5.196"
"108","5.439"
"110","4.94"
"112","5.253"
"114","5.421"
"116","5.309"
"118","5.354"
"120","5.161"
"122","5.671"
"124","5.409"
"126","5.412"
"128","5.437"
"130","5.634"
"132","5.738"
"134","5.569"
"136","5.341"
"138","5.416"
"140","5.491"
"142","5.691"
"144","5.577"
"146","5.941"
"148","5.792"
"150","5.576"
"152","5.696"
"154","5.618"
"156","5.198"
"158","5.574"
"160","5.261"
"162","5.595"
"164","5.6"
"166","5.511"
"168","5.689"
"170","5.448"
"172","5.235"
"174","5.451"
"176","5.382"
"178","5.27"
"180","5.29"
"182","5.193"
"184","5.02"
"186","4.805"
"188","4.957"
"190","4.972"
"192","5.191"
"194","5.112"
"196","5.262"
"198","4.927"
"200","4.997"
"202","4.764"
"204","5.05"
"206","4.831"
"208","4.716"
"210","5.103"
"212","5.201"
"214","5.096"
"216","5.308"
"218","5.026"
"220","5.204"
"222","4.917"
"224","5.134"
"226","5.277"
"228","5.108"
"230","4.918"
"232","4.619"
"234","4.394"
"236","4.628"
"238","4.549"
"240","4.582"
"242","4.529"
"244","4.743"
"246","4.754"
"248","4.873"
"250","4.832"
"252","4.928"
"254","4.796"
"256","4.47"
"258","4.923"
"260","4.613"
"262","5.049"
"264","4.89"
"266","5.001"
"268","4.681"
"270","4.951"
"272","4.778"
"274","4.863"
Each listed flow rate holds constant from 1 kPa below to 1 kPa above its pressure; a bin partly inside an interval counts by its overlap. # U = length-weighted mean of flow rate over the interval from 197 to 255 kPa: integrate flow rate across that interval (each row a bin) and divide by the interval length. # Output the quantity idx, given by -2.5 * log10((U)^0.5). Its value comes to -0.86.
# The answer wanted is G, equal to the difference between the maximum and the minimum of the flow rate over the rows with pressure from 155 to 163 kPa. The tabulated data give 0.40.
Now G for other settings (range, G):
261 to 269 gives 0.37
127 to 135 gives 0.30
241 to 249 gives 0.34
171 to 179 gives 0.22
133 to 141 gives 0.23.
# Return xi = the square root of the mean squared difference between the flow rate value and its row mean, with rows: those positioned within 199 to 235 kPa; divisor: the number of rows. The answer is 0.23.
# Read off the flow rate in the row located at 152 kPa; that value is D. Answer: 5.696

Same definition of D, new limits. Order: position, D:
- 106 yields 5.196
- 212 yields 5.201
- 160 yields 5.261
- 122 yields 5.671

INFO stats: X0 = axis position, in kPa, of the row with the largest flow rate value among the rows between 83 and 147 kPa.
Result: 146 kPa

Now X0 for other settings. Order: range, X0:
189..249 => 216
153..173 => 168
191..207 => 196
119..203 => 146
